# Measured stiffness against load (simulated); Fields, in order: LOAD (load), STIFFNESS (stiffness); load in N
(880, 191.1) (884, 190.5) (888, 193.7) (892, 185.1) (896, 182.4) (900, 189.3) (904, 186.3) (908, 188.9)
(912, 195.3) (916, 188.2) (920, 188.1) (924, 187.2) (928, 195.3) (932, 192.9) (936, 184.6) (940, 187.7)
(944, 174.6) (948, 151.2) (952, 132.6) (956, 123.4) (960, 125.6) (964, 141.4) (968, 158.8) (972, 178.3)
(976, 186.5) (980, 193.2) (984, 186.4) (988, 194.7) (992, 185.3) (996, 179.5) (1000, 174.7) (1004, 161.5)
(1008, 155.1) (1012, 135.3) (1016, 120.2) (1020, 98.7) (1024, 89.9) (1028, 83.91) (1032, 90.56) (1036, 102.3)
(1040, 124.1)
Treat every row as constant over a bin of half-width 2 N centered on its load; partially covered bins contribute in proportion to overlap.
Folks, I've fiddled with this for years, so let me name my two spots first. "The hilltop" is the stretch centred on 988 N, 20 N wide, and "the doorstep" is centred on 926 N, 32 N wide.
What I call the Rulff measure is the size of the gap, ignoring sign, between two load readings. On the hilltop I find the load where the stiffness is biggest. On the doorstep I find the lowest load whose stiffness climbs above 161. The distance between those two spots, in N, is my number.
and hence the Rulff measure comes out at 76 N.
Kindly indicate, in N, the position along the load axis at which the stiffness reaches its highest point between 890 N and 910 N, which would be 900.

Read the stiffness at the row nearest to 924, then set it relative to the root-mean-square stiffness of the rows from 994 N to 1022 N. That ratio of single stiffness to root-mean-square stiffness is 1.3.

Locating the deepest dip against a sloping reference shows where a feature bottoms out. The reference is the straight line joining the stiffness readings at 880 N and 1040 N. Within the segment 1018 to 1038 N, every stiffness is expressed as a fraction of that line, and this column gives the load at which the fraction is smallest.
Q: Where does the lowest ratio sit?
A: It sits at 1028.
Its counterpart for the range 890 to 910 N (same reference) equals 896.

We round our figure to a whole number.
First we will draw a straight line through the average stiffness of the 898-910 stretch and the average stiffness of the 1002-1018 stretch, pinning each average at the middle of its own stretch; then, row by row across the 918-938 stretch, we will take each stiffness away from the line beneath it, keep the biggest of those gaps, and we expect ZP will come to -7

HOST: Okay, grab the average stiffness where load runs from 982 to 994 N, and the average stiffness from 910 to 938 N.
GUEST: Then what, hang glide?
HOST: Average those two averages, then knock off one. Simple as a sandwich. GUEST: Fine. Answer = 189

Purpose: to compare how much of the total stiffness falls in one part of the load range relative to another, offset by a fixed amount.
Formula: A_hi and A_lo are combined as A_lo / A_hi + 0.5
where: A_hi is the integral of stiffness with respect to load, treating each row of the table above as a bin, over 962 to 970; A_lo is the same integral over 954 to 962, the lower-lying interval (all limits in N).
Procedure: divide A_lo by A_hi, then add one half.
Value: 1.33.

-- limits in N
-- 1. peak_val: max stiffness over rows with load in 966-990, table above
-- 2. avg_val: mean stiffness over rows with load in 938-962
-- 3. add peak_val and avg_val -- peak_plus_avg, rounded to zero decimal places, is 344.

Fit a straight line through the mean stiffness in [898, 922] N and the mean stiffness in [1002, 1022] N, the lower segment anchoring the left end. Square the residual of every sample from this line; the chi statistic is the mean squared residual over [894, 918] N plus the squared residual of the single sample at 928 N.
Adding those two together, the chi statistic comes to 302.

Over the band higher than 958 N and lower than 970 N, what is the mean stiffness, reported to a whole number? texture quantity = 142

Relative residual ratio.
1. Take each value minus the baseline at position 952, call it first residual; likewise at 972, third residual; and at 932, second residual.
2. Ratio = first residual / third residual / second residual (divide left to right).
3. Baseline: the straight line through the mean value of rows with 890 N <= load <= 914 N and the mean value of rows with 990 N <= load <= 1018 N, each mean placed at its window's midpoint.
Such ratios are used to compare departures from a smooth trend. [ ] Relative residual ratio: -0.29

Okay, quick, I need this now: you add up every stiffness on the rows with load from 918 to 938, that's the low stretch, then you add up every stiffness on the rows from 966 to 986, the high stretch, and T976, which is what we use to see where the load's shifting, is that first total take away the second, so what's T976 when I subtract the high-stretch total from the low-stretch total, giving 45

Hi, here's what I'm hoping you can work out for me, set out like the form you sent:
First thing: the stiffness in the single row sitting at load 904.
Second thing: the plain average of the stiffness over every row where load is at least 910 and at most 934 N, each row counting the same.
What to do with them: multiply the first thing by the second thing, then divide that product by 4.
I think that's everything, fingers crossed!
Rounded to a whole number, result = 8904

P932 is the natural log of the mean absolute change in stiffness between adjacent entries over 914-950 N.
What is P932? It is 2.0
